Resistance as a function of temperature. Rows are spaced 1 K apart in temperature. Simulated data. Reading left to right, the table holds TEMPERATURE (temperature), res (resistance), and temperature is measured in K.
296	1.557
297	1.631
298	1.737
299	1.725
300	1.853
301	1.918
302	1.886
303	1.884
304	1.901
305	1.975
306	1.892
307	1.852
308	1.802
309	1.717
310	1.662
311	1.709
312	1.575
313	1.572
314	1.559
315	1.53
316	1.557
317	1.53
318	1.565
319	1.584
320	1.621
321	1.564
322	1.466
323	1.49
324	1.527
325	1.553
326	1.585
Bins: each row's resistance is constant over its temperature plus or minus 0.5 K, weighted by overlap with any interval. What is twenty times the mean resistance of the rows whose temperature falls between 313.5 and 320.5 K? 31.3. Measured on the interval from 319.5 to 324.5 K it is 30.7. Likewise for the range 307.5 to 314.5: 33.1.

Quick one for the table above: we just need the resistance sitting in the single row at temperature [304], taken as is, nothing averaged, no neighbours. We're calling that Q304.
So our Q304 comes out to 1.901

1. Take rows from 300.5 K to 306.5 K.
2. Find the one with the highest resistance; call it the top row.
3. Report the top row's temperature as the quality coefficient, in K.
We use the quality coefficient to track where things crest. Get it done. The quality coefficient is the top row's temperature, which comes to 305 K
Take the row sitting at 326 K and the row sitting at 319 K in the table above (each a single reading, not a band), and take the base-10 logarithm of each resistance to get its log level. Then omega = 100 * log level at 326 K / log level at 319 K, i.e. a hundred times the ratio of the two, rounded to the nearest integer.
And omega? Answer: 100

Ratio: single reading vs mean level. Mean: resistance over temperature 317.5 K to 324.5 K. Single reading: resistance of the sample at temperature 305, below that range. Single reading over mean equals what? 1.28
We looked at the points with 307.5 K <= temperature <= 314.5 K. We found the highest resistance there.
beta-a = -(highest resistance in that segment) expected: -1.80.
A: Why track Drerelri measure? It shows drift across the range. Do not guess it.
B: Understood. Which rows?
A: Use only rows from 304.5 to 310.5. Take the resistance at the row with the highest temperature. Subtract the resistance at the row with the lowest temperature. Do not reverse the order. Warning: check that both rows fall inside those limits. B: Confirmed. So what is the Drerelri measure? -0.31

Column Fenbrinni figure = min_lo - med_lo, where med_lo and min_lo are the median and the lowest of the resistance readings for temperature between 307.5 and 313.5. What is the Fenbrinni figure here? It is -0.11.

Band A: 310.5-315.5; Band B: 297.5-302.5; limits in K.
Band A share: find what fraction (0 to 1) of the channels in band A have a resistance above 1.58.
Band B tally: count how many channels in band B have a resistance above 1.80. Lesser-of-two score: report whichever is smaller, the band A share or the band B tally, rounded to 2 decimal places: 0.20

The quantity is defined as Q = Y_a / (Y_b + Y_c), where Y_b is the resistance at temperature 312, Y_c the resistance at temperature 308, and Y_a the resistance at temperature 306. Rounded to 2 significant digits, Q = 0.56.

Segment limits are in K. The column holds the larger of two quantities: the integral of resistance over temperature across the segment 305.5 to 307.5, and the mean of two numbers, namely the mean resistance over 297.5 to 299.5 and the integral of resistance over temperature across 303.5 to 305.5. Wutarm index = 3.74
